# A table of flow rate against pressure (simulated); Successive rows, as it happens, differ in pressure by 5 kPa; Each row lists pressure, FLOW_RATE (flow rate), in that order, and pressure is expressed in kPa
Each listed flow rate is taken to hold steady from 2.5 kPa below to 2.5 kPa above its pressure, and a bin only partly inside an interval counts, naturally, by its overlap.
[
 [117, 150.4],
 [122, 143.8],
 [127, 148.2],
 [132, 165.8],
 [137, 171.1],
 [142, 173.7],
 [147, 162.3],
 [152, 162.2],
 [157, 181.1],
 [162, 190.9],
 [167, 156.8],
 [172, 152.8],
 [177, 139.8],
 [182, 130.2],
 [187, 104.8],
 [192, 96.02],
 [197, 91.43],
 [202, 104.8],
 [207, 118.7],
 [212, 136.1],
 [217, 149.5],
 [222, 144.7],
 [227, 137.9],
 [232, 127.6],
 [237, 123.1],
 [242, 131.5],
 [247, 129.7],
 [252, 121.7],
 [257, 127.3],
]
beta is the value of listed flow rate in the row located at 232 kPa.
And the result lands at 127.6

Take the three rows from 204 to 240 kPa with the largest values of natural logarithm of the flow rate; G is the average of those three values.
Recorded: 4.969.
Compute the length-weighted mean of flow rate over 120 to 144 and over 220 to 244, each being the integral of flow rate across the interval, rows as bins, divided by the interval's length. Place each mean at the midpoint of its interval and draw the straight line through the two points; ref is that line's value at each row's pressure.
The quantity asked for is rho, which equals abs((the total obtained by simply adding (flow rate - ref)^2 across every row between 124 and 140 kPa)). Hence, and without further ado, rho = 359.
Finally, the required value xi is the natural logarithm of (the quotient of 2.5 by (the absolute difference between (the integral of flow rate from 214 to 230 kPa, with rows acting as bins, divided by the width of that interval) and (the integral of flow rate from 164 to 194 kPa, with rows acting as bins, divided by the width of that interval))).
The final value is -1.5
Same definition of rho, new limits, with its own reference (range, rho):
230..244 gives 97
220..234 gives 125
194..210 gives 4366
